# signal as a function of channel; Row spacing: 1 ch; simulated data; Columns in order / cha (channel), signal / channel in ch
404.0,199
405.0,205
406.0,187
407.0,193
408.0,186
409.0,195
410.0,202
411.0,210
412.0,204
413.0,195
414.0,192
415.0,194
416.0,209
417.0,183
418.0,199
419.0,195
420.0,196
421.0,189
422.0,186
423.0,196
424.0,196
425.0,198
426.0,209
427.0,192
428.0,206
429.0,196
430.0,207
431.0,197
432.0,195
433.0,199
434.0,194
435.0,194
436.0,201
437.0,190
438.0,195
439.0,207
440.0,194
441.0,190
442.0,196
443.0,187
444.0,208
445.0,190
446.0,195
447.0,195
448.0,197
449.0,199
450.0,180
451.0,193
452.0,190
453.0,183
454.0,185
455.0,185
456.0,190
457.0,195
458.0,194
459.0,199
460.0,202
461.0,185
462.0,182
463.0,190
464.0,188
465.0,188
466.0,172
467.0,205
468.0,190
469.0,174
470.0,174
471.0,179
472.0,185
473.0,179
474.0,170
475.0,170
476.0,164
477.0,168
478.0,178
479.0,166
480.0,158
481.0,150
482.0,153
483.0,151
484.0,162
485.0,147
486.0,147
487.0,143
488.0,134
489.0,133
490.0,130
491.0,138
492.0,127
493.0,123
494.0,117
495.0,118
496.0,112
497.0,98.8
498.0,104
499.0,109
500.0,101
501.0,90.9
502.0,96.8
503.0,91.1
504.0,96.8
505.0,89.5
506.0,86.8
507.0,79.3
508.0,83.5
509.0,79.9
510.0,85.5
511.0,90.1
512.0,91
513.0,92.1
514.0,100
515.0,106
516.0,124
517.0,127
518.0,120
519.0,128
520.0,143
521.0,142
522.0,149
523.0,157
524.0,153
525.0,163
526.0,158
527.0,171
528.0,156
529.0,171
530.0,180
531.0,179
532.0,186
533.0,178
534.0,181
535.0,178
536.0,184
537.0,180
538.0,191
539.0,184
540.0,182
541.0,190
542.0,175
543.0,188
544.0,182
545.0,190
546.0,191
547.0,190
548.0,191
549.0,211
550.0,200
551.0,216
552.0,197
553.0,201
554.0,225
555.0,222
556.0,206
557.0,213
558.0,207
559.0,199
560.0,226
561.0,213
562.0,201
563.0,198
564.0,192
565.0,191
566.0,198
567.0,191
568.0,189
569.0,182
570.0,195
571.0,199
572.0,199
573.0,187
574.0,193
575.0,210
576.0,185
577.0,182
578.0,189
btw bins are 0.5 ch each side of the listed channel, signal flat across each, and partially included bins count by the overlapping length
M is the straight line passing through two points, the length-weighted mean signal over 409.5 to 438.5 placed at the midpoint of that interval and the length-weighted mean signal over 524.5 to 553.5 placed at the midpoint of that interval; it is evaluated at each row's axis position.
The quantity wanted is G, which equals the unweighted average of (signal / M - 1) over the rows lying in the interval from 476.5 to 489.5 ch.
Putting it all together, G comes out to -0.20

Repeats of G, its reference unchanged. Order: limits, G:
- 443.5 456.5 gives -0.01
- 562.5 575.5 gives 0.07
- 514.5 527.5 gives -0.24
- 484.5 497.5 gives -0.32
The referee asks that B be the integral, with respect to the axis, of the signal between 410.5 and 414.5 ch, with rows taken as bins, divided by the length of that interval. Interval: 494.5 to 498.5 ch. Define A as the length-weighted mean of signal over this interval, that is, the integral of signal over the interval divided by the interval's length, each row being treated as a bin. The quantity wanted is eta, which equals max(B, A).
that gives 200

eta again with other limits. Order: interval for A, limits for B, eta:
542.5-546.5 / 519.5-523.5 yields 188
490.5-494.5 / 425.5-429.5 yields 201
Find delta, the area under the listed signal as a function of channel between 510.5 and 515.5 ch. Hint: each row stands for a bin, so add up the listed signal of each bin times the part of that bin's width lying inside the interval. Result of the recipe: 479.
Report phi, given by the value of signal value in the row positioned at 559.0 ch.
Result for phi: 199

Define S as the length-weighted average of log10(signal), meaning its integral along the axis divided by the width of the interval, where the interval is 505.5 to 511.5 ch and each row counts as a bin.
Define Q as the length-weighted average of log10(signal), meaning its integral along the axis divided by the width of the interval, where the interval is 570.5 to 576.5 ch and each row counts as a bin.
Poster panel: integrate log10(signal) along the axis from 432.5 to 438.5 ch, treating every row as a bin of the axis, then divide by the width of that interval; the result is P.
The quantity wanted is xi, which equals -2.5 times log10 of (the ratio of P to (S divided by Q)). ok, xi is -1.09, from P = 2.291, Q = 2.29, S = 1.92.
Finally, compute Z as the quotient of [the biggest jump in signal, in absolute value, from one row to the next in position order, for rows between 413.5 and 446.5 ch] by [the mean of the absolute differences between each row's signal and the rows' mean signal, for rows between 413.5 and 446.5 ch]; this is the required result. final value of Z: 5.3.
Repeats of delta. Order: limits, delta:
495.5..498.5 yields 315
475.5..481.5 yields 984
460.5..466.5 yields 1105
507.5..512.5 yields 430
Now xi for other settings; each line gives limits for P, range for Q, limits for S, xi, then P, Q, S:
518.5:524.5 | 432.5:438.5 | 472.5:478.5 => -0.86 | 2.161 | 2.29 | 2.23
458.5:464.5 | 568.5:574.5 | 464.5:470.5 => -0.91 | 2.281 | 2.28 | 2.26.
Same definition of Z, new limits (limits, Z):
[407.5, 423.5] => 4.5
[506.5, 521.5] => 0.9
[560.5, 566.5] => 2.2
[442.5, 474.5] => 4.5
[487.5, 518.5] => 1.2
